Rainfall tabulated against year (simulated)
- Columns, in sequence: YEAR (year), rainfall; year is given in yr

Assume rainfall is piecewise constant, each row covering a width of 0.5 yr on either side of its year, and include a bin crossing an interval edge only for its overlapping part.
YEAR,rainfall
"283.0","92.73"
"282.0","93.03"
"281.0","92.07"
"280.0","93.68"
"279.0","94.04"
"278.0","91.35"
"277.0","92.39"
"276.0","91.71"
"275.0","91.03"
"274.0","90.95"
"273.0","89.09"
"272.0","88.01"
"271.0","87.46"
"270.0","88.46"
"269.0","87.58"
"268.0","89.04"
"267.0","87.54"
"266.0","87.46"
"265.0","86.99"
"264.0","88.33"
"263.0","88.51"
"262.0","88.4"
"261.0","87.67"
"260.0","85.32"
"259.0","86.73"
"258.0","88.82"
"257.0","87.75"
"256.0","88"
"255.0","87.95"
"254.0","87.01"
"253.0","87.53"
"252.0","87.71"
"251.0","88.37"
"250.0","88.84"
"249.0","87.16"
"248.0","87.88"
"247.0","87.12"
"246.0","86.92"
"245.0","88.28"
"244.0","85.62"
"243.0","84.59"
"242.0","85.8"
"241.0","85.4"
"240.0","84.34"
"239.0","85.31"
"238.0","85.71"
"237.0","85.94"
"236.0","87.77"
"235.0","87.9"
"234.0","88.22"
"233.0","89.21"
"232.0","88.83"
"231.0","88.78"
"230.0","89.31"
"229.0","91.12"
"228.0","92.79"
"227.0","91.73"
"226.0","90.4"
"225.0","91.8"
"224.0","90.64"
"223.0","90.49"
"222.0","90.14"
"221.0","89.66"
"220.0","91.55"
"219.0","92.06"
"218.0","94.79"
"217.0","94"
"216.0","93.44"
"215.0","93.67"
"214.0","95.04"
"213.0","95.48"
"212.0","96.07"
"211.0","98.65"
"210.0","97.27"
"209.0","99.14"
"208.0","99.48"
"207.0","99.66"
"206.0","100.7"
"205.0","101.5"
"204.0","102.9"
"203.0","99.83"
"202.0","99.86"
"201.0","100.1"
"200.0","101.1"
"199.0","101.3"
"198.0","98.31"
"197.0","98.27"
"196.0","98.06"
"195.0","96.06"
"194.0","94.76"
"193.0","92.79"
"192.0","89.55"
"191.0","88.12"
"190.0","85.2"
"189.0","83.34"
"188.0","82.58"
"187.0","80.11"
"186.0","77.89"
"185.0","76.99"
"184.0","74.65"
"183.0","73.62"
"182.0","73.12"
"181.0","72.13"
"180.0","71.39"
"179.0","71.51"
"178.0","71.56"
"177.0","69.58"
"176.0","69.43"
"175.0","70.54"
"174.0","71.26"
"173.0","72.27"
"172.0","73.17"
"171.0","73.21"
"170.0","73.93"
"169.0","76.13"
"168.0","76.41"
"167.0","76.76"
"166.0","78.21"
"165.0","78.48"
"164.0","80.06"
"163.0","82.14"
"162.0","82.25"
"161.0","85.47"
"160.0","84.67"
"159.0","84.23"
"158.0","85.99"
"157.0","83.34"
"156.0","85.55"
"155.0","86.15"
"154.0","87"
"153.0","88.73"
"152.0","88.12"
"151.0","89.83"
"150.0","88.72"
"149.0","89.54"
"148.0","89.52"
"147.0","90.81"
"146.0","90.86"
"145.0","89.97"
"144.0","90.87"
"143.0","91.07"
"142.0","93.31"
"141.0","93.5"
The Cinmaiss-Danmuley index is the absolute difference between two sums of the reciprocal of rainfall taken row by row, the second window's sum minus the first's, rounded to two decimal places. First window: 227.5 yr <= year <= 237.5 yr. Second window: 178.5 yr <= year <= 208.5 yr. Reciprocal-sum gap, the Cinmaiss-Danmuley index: 0.23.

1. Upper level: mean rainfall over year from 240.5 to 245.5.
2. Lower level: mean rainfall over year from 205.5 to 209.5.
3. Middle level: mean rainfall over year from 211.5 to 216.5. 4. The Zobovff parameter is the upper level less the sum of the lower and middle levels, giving -109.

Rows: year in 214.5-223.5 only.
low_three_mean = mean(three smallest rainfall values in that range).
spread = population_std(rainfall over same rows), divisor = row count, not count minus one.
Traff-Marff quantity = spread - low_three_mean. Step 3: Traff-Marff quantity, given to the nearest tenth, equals -88.3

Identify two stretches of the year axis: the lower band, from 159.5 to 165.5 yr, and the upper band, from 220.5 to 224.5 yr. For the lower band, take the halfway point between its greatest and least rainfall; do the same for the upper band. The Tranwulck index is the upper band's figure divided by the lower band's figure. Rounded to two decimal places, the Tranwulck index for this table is 1.10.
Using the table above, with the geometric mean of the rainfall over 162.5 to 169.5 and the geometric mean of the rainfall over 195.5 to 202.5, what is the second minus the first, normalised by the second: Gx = 0.21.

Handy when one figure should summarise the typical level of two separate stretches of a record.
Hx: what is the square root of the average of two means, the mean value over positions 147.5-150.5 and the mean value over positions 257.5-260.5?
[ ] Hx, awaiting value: 9.39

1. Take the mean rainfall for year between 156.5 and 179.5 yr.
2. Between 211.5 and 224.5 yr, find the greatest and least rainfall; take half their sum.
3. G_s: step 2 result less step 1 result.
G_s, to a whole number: 16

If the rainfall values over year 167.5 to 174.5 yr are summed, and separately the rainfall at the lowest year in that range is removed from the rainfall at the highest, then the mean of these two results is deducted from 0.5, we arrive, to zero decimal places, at -255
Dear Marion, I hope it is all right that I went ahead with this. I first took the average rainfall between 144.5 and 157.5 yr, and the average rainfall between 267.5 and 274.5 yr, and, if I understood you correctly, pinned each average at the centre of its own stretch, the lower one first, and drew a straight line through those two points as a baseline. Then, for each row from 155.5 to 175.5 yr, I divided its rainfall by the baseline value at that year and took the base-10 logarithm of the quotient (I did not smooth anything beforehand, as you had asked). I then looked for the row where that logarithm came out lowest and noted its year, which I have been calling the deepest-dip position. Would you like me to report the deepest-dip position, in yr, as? 175.0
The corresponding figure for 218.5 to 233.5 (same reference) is 231.0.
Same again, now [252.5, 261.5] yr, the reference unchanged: 260.0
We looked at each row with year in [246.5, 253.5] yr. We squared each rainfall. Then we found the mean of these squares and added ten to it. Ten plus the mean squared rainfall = 7719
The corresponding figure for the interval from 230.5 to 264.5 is 7631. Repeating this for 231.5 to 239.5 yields 7644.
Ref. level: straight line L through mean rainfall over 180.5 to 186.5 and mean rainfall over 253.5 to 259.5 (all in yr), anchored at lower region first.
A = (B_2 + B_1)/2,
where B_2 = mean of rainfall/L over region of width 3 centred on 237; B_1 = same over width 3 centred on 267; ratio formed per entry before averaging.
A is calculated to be 1.00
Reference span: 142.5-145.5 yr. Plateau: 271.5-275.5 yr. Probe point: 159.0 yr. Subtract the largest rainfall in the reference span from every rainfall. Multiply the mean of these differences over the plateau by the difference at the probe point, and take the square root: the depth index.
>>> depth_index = 3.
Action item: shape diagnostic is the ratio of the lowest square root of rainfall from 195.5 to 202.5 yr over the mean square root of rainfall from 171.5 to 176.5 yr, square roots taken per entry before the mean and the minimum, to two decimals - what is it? 1.17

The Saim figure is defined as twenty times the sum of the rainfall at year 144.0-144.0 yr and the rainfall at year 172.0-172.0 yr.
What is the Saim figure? 3281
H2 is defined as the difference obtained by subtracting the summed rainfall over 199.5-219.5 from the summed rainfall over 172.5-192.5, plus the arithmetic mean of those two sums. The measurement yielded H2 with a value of 1310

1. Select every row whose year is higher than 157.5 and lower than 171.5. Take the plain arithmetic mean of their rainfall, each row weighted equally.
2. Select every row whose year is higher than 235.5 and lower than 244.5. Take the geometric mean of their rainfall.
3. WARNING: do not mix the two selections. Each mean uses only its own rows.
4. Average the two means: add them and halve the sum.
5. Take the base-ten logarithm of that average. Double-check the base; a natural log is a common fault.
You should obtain 1.918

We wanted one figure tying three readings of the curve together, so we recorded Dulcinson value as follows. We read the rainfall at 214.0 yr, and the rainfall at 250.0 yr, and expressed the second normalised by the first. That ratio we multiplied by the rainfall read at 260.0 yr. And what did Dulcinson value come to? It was 80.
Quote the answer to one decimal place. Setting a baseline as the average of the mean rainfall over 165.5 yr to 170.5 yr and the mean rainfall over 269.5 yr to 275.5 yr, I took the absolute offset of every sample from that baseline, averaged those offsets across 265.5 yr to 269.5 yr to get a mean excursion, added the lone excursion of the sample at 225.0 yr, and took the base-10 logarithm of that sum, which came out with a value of 1.2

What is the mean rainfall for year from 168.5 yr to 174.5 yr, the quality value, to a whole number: 73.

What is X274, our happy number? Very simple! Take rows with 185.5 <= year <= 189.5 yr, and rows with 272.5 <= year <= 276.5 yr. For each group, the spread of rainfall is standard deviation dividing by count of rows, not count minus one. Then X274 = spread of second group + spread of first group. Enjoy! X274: 3.12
